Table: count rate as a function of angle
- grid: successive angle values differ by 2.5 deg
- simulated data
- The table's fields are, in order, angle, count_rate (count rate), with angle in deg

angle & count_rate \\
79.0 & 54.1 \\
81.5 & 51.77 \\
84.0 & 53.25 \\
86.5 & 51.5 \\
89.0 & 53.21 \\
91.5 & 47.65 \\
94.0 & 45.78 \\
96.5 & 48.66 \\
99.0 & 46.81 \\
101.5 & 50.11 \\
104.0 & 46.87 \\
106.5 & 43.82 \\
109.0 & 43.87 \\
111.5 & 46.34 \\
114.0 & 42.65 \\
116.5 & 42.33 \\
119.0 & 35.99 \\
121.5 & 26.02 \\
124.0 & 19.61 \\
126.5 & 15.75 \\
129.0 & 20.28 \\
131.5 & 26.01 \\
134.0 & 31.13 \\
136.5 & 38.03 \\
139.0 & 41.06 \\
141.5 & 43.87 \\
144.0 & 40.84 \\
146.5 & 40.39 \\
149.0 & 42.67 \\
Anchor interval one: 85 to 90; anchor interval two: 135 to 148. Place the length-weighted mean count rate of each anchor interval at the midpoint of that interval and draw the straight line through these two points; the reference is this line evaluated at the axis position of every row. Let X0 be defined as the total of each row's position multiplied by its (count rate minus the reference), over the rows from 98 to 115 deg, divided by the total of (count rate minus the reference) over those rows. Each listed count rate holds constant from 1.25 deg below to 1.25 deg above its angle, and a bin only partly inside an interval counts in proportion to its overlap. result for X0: 107.6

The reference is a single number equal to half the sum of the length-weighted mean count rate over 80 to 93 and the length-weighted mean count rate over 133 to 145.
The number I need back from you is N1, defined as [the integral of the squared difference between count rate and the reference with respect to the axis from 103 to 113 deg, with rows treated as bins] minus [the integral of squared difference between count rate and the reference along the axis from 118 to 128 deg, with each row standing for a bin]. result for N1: -5078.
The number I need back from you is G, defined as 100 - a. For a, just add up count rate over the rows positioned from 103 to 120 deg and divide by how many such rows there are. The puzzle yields 57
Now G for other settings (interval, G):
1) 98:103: 52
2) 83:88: 48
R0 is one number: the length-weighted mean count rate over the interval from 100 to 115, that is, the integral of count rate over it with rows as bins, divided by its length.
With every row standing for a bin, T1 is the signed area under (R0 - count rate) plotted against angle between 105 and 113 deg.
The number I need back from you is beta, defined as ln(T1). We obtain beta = 2.1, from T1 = 8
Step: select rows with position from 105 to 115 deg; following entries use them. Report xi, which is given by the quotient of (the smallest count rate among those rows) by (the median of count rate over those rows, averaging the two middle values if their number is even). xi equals 1.0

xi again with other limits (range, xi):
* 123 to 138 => 0.7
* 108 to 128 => 0.4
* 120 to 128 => 0.8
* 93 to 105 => 1.0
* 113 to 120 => 0.9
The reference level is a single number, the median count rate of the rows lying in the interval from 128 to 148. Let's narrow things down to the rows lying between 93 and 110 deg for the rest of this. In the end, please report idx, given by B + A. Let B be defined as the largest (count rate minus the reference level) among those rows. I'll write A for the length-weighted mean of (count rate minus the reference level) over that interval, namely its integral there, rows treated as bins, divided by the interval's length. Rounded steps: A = 7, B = 11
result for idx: 18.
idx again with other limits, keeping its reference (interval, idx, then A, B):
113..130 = -7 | -10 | 3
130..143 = 1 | -3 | 5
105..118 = 12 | 5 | 7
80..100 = 25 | 11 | 14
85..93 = 25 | 11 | 14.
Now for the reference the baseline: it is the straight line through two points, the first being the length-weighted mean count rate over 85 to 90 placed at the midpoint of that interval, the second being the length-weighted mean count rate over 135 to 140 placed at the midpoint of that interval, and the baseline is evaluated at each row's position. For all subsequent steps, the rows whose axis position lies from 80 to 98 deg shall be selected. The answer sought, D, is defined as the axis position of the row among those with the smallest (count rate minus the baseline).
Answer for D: 94.0 deg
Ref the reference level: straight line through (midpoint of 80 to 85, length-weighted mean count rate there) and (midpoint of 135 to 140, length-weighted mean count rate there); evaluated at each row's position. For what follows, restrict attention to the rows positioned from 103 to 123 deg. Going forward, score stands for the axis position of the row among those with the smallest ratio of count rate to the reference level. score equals 121.5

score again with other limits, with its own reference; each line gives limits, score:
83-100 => 94.0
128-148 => 129.0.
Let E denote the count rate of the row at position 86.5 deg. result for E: 51.5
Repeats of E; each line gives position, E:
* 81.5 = 51.77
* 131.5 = 26.01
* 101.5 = 50.11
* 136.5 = 38.03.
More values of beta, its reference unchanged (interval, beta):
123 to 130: 5.3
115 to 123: 4.5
